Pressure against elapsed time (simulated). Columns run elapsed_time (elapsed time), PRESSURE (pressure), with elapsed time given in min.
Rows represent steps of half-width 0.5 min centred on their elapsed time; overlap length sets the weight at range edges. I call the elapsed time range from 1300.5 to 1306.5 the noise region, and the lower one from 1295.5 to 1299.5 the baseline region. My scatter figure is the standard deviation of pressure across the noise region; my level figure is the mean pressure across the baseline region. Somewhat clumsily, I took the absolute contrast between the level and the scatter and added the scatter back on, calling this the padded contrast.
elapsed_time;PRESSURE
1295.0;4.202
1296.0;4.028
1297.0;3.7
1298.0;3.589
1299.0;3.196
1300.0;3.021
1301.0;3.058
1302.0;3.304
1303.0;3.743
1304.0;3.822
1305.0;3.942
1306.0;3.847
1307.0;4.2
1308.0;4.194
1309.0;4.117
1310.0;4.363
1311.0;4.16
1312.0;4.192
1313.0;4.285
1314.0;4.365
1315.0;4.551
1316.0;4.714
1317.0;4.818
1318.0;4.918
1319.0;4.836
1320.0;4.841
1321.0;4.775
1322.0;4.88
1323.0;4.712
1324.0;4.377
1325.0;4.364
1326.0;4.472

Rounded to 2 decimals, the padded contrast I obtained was 3.63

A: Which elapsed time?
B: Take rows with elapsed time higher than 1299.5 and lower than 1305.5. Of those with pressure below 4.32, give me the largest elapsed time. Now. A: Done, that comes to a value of 1305.0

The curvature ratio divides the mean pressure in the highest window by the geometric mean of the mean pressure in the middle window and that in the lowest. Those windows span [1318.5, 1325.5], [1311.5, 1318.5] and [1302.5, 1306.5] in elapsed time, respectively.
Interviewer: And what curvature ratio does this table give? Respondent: 1.12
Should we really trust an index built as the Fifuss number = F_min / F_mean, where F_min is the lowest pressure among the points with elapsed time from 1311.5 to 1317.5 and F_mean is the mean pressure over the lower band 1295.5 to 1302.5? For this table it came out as 1.23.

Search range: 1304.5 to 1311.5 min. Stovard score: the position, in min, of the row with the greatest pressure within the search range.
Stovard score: 1310.0 min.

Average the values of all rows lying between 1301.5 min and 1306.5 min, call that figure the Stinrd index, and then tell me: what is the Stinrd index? 3.7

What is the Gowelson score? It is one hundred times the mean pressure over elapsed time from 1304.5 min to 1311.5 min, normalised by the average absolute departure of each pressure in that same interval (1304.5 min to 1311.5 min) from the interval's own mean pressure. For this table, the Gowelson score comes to 3226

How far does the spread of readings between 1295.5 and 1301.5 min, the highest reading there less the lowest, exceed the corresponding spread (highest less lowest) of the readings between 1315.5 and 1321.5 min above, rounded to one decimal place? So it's 0.8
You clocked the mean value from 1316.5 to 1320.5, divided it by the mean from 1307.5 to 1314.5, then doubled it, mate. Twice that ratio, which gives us 2.3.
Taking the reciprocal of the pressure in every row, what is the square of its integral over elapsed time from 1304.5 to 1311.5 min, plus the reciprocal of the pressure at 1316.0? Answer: 3.1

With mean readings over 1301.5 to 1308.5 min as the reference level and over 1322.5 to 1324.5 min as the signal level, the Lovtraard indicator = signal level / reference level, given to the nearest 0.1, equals 1.2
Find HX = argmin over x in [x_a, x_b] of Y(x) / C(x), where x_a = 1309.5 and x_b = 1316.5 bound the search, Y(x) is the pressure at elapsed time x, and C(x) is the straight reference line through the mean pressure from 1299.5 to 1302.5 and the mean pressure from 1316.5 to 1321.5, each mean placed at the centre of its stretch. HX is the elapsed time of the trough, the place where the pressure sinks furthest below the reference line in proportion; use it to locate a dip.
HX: 1314.0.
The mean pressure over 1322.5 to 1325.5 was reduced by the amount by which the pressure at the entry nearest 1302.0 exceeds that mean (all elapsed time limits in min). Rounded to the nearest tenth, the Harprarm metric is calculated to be 5.7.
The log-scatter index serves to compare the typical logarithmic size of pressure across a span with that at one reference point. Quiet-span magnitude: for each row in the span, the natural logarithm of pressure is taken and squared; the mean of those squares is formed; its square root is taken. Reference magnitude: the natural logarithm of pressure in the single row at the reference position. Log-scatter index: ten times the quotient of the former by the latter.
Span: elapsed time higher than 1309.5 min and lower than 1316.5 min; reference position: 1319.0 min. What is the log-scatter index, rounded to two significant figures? 9.4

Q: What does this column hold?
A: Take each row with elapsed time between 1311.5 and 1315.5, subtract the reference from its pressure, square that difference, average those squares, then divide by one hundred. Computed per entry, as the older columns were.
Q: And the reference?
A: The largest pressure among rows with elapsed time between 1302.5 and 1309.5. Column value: 0.000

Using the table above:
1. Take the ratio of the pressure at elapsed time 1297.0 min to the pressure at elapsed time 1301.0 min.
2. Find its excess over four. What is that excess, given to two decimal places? -2.79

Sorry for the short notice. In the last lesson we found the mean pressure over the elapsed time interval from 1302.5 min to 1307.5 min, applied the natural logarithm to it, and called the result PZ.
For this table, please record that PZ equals 1.36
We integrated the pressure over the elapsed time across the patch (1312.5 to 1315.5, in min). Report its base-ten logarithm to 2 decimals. 1.12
